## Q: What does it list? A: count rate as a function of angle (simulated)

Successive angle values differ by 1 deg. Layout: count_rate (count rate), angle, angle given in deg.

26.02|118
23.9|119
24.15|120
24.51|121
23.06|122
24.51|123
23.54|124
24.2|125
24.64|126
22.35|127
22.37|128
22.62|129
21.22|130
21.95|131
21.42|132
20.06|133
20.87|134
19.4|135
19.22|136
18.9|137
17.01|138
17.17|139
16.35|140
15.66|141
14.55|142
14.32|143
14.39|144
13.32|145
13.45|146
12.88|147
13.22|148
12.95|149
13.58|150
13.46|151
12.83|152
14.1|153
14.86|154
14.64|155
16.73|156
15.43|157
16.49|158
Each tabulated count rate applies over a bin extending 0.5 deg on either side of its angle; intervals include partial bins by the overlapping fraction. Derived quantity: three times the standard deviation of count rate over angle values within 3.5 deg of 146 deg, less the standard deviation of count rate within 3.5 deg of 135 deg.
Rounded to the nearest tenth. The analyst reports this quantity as 0.4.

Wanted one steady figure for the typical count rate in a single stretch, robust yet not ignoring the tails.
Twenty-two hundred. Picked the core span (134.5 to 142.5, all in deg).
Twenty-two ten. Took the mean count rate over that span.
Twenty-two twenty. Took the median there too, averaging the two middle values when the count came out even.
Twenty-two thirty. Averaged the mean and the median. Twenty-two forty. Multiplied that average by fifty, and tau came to 859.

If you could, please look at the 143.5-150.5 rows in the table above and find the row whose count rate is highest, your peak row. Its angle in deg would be 144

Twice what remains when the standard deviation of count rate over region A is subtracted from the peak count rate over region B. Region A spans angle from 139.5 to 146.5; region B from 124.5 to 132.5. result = 47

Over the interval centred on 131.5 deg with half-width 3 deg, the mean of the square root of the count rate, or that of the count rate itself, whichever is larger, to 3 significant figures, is 21.4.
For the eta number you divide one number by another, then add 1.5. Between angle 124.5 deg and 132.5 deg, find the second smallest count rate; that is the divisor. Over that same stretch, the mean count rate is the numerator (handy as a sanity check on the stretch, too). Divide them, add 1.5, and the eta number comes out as 2.55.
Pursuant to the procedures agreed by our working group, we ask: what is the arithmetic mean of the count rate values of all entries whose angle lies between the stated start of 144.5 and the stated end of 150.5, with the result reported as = 13.2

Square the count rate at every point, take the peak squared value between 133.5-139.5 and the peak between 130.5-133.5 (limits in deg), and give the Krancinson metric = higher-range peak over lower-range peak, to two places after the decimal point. 0.90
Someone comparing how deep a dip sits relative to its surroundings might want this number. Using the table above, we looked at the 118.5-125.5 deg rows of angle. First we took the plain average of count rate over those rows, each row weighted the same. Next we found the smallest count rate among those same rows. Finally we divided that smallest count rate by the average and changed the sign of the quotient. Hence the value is -0.96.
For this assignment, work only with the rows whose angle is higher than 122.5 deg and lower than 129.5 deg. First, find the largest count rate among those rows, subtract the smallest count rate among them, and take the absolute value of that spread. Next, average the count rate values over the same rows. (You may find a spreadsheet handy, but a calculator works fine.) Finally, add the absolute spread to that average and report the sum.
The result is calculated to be 25.8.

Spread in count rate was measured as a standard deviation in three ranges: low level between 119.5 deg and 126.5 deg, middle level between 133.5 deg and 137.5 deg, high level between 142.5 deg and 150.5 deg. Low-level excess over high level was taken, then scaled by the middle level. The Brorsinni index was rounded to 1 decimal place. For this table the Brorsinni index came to 0.0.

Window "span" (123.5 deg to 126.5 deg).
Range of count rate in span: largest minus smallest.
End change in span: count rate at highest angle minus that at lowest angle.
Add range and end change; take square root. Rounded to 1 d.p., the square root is 1.5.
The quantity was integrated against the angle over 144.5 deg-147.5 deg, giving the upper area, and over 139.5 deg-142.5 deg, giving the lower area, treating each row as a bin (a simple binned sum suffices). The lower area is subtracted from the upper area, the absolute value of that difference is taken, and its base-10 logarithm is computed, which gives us 0.84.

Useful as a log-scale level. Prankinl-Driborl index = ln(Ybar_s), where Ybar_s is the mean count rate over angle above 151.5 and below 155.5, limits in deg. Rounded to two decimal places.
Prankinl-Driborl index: 2.65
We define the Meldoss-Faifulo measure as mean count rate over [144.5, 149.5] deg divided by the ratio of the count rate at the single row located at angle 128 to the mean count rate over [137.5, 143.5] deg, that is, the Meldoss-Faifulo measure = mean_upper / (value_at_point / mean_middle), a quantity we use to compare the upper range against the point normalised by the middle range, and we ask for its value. 9.3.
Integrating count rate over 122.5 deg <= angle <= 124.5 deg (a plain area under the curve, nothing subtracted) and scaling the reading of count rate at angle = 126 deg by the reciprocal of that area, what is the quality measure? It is 0.51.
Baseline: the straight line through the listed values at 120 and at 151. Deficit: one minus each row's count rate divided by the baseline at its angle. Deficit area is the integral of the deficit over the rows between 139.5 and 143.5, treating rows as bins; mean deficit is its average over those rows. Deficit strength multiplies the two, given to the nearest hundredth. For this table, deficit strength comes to 0.03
